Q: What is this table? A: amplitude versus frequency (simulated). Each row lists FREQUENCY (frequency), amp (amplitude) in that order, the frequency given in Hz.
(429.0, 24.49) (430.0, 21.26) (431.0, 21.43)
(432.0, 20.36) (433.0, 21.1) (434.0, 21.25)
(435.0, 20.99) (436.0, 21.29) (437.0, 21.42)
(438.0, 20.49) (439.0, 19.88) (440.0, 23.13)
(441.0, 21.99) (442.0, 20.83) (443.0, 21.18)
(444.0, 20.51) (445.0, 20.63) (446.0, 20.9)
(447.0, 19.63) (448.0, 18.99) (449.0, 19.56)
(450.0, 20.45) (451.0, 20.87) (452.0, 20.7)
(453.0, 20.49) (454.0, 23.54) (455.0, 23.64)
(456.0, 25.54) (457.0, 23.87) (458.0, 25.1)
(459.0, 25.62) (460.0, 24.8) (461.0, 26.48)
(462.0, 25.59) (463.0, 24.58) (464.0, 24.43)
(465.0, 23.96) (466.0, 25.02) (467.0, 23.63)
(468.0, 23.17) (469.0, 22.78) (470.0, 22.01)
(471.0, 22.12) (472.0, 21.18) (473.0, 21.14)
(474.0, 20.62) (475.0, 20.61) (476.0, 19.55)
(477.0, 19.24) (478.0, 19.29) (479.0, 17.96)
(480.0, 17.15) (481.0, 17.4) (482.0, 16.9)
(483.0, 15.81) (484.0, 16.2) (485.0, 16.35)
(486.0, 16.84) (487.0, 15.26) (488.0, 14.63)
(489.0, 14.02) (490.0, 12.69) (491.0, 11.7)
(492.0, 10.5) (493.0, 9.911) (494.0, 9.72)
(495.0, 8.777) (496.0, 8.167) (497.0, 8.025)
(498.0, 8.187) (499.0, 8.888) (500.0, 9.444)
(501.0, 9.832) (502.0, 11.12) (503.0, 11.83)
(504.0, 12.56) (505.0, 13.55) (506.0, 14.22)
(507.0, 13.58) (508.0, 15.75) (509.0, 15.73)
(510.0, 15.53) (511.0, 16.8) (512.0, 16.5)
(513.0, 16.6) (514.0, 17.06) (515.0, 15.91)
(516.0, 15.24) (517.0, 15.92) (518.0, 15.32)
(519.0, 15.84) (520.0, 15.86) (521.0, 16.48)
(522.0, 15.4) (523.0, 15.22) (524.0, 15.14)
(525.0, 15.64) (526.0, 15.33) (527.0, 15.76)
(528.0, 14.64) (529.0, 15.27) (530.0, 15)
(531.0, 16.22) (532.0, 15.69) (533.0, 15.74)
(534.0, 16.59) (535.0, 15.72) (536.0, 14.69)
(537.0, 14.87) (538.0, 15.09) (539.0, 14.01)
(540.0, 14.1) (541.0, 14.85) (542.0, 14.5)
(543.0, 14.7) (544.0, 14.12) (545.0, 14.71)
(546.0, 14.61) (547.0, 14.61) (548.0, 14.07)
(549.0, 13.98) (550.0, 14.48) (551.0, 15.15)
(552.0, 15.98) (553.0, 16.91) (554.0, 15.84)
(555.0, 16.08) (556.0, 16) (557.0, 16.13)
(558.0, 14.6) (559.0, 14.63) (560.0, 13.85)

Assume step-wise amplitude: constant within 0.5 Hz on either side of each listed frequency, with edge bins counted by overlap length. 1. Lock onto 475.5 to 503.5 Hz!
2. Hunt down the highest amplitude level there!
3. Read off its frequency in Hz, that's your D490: 476.0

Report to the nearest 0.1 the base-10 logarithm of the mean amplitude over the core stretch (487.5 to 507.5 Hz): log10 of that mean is 1.0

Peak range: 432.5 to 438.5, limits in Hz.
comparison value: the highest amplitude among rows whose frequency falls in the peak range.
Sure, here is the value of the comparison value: 21.42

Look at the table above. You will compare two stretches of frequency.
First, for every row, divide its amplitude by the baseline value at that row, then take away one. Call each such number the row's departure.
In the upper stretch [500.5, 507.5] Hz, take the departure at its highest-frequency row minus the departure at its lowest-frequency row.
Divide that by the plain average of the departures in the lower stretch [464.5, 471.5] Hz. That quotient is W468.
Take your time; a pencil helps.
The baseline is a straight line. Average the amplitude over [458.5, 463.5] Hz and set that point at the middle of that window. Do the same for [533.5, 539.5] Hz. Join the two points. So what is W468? -4.31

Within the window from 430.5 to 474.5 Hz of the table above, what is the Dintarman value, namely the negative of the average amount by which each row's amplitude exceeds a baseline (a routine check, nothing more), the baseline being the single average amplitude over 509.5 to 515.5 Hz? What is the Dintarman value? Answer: -6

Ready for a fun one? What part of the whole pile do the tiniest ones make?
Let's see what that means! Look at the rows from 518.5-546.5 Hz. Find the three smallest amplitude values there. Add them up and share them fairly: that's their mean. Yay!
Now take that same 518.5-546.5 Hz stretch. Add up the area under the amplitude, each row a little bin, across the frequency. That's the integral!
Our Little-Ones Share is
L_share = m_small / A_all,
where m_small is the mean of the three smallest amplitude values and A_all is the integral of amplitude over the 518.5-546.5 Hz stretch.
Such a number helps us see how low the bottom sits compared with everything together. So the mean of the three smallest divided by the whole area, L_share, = 0.033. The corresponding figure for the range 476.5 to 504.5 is 0.022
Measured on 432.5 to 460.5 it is 0.032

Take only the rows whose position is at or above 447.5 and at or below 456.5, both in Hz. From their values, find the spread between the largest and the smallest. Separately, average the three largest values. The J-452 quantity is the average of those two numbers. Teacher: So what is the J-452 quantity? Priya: 15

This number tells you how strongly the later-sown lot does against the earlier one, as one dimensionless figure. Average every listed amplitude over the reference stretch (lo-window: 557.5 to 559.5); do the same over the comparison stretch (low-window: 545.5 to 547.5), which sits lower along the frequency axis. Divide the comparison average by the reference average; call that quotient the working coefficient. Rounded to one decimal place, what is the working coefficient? 1.0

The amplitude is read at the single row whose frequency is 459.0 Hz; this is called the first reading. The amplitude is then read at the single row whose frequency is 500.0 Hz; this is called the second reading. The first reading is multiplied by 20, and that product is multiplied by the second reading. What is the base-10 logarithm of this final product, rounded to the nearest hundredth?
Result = 3.68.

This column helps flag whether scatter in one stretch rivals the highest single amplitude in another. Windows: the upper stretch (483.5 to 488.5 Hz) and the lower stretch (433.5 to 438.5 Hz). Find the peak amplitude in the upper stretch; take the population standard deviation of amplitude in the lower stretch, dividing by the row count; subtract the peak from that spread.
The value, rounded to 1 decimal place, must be -16.5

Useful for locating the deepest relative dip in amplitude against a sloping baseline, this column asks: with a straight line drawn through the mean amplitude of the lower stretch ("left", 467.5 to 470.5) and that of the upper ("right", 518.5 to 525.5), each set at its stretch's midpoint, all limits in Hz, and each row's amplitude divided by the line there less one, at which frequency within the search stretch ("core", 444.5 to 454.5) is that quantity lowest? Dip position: 448.0 Hz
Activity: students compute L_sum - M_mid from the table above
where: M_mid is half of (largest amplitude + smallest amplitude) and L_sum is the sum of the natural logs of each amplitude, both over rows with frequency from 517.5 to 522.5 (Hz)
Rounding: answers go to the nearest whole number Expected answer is -2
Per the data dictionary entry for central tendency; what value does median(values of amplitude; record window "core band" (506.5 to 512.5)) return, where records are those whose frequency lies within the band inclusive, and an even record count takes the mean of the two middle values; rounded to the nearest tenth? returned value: 15.7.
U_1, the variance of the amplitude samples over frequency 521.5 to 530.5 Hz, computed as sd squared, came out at 0.1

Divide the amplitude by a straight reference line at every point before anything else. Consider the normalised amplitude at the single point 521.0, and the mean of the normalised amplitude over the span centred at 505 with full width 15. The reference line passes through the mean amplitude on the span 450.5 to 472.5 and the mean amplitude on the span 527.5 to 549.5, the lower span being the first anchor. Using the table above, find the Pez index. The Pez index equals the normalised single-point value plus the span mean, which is 1.67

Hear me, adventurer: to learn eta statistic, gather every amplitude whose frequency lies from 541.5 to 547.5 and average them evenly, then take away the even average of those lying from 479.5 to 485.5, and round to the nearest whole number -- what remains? -2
